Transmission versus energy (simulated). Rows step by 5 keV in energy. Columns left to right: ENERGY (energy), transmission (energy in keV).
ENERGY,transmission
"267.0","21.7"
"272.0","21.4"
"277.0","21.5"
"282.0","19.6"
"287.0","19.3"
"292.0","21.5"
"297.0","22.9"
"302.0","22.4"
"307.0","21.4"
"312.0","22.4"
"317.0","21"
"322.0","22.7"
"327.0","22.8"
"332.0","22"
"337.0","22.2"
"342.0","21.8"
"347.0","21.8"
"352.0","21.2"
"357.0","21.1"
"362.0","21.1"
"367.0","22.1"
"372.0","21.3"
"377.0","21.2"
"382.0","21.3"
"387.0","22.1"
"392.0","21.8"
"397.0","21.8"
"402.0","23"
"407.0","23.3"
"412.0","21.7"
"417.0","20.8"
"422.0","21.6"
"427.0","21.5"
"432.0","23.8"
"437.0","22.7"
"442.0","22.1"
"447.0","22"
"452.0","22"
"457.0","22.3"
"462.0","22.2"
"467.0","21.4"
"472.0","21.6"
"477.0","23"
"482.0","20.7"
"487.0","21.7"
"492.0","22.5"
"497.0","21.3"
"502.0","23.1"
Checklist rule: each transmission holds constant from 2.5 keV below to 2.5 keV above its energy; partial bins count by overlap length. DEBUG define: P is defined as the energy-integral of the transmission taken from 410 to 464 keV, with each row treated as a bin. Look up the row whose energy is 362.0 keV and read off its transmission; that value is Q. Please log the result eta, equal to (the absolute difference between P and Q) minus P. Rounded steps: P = 1192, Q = 21.1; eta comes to -21.1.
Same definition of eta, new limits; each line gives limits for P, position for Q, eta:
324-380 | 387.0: -22.1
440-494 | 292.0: -21.5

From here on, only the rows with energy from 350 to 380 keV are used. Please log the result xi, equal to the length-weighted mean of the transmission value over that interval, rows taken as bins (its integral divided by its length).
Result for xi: 21.3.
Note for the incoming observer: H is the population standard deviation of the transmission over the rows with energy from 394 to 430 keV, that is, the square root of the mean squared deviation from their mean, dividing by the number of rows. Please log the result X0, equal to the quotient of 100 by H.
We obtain 123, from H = 0.82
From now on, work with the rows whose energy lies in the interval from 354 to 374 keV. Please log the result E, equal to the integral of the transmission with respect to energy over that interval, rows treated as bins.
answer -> 428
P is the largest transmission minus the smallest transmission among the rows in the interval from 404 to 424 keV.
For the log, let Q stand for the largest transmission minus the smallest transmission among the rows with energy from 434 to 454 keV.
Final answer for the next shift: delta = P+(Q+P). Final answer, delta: 5.7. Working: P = 2.5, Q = 0.7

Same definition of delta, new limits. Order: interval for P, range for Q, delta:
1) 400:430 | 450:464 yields 5.3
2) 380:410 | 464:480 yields 5.6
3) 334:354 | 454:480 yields 3.6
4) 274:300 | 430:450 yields 9.0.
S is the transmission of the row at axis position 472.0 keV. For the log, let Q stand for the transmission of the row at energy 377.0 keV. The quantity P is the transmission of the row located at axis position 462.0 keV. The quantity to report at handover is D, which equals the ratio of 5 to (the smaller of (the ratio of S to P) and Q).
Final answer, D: 5.14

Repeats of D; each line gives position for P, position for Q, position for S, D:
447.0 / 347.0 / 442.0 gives 4.98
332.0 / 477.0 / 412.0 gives 5.07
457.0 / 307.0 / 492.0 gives 4.96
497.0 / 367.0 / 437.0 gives 4.69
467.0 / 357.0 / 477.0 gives 4.65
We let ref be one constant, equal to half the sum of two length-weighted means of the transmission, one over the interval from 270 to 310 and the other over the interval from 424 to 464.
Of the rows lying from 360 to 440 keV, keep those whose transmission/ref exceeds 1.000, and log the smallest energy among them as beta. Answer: 367.0 keV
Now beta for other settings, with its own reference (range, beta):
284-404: 297.0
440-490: 442.0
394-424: 397.0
